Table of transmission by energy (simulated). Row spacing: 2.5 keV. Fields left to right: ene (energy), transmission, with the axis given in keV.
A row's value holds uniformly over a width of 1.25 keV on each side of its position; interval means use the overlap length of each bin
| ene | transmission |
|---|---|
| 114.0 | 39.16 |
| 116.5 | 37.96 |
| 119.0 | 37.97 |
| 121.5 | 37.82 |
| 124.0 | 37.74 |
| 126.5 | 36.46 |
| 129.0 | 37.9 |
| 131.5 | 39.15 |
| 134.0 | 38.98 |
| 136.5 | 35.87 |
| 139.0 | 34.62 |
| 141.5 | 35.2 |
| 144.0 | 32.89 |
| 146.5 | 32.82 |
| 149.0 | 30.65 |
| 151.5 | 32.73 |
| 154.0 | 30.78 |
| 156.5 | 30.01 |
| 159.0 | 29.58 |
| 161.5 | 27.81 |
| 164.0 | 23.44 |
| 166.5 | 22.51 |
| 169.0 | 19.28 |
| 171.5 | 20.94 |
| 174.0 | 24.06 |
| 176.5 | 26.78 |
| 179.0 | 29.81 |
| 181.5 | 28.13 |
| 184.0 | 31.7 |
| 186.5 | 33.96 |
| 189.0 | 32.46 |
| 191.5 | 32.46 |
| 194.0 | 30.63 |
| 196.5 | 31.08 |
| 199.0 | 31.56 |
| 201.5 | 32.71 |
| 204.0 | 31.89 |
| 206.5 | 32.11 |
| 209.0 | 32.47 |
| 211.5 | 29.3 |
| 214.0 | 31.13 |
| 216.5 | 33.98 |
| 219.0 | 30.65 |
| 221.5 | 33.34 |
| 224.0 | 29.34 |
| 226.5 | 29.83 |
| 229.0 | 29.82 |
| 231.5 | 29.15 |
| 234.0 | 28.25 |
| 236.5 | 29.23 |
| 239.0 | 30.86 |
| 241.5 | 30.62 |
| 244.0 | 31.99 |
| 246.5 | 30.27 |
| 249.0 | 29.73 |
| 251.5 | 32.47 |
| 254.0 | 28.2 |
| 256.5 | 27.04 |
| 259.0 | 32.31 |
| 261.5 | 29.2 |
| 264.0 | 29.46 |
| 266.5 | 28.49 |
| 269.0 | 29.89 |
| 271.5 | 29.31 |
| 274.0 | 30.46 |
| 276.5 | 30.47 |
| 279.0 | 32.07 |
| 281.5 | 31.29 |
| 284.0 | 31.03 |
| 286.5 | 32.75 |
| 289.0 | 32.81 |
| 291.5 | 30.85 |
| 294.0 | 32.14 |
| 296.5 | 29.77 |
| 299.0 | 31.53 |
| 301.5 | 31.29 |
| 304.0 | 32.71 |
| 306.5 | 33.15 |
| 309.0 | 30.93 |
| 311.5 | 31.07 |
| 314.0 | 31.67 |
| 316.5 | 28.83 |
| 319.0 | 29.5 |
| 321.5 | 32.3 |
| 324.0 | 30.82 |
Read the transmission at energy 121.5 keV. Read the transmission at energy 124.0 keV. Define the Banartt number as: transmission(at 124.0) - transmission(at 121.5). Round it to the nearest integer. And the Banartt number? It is 0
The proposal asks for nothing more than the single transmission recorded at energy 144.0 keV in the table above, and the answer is 32.89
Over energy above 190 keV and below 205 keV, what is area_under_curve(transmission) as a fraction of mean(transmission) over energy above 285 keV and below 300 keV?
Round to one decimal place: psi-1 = 15.0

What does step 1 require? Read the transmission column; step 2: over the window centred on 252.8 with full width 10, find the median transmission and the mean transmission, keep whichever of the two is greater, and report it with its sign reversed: -29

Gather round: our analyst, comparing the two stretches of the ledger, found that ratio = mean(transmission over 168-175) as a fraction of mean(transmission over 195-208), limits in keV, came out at 0.67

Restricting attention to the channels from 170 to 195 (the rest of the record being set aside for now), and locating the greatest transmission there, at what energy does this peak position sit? 186.5 keV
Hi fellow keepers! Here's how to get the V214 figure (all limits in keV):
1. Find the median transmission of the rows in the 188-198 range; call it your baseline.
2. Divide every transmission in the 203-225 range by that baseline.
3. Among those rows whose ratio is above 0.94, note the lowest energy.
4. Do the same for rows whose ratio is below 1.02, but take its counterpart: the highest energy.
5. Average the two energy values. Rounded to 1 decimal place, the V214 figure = 214.0 keV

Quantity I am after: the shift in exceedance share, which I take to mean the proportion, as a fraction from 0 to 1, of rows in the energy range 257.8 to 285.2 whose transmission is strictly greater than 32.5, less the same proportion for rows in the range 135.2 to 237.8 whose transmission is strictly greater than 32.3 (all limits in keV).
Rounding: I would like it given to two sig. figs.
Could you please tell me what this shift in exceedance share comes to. -0.32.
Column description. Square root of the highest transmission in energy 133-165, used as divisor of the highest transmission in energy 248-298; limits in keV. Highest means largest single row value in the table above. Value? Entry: 5.3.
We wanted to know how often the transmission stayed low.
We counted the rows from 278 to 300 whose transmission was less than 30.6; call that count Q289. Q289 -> 1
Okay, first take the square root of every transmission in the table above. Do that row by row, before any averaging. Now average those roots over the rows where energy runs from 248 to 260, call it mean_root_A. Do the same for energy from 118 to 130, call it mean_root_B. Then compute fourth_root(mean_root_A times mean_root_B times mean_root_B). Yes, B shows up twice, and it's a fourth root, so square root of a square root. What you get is 3.79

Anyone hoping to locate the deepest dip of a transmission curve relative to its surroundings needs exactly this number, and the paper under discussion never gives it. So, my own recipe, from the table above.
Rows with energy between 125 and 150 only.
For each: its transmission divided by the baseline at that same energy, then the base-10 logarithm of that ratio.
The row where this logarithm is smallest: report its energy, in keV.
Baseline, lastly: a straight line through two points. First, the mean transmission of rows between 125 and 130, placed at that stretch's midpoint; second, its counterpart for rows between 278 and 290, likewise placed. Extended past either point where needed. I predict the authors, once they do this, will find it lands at 149.0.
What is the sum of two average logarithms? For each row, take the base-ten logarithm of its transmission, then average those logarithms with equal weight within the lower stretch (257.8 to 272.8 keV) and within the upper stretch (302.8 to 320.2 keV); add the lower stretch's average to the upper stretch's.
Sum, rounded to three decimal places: 2.966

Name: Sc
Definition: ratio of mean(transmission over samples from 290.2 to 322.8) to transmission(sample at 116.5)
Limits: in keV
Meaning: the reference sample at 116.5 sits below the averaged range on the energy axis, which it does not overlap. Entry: 0.82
